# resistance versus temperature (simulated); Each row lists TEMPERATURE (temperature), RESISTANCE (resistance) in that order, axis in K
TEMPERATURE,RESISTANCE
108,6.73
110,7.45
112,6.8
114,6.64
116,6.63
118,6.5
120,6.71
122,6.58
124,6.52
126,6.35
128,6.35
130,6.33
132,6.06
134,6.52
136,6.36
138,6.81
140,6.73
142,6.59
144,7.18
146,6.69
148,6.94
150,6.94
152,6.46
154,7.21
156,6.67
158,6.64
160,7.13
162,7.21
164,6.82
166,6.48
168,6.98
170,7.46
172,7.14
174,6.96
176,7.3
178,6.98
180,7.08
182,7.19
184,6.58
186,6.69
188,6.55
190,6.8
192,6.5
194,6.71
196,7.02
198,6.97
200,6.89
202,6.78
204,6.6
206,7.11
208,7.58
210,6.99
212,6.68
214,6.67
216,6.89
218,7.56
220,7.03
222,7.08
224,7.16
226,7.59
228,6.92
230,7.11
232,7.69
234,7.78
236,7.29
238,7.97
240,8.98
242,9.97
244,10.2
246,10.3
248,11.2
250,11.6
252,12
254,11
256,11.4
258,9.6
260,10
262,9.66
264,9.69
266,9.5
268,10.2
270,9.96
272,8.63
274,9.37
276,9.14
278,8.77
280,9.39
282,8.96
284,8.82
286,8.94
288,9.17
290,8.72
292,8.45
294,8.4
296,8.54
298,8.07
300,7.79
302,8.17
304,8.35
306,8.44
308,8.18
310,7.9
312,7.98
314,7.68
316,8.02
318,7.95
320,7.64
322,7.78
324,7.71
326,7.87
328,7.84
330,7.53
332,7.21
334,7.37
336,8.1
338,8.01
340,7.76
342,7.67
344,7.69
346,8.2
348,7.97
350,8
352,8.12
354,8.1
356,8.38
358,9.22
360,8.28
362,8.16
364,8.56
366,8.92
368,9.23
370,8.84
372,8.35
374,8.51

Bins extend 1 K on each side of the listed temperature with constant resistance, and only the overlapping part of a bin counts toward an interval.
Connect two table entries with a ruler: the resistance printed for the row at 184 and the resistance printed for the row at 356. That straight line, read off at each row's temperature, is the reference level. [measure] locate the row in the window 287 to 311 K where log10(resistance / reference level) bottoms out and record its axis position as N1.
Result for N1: 300 K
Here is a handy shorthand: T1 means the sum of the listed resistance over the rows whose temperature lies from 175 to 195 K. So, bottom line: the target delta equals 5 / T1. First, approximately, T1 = 68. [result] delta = 0.073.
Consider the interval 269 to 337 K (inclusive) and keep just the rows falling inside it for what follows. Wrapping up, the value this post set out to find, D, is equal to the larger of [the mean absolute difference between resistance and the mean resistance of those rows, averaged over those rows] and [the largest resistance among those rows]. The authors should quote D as 10.0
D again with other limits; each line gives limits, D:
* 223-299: 12.0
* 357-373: 9.2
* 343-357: 8.4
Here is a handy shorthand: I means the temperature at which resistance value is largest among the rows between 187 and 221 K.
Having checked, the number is 208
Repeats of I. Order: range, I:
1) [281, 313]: 288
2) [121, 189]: 170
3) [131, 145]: 144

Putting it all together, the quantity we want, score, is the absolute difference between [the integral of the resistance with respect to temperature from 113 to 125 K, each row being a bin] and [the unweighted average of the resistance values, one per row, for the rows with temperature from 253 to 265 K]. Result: 69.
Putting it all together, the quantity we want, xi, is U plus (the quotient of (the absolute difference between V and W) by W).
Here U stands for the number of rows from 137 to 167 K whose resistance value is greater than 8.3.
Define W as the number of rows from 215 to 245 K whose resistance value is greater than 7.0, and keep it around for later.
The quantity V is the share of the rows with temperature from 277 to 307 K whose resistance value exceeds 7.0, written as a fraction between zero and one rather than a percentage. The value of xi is 0.92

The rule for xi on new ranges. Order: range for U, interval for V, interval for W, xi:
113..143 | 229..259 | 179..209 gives 0.80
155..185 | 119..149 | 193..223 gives 0.99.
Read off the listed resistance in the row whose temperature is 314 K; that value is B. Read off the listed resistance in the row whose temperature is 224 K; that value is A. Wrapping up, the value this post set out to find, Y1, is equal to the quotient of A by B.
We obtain 0.93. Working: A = 7.16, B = 7.68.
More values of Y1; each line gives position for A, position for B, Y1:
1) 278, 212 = 1.31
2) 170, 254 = 0.68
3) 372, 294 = 0.99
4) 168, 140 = 1.04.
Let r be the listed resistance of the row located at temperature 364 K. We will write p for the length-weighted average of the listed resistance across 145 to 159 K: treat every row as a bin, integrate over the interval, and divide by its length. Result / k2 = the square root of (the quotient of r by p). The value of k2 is 1.12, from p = 6.8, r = 8.56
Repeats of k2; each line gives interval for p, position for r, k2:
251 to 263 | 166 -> 0.78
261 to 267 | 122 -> 0.83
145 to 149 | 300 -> 1.07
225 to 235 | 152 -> 0.93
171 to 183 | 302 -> 1.07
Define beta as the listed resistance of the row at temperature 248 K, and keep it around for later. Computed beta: 11.2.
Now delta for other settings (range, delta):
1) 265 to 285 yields 0.054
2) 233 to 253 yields 0.051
